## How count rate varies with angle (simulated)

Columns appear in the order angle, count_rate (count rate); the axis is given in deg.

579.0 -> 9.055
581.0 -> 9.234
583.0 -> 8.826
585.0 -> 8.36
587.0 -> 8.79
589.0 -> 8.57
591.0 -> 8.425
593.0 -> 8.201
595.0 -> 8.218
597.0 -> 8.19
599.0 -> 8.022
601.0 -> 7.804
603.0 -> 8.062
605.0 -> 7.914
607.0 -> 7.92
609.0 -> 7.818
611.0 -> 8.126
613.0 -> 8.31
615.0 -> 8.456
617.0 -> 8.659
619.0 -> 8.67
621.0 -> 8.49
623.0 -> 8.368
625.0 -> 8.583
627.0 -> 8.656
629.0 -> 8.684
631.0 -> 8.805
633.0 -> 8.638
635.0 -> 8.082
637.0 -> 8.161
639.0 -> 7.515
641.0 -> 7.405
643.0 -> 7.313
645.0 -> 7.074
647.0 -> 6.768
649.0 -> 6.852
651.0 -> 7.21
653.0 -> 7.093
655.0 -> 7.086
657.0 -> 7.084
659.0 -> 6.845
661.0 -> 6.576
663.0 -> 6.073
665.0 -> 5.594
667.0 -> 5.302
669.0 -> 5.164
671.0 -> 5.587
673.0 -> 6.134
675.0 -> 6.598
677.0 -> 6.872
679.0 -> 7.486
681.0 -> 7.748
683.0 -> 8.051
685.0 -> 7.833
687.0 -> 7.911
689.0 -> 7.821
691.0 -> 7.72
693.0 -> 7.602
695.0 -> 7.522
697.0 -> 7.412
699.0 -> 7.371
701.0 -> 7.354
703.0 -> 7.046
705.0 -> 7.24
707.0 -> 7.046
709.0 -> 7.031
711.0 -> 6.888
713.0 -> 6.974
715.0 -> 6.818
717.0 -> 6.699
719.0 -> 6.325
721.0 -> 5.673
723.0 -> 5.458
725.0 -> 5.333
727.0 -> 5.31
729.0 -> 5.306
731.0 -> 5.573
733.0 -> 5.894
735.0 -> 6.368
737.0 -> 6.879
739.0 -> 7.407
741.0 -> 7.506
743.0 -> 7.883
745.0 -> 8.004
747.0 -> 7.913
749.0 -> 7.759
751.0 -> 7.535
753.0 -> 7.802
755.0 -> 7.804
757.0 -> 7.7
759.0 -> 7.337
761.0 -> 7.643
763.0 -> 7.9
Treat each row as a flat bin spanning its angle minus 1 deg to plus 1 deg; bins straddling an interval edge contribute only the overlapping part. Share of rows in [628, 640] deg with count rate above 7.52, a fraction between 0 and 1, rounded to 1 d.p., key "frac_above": 0.8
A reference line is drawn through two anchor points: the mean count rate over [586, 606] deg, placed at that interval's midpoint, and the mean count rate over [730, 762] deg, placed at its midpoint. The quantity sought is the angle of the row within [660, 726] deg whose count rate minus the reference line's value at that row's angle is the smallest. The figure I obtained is 669.0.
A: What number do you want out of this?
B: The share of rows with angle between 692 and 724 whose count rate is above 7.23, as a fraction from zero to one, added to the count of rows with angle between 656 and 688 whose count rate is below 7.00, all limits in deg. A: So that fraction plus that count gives 10.4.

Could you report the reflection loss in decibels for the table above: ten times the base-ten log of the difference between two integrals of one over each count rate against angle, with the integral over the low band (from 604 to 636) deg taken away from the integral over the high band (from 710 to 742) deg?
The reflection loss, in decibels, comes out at 1.3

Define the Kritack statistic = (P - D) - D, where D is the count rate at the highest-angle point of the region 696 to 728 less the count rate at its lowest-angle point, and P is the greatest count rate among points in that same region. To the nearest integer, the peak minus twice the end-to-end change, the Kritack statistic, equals 12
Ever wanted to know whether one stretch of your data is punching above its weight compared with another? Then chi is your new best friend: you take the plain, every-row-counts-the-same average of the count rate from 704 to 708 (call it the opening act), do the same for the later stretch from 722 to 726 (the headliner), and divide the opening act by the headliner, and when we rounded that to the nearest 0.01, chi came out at 1.32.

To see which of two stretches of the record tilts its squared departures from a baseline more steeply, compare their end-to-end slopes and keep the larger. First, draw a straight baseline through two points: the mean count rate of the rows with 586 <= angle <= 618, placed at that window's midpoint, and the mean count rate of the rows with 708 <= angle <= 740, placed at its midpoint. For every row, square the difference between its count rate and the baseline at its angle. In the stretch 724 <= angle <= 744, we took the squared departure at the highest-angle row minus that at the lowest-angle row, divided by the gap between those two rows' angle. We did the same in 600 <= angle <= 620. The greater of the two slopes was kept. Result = 0.17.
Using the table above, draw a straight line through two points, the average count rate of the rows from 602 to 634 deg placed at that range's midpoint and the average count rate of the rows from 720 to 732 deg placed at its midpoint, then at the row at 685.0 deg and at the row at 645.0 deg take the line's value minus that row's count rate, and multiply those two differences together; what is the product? -0.7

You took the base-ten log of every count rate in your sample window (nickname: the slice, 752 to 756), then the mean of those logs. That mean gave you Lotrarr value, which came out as 0.89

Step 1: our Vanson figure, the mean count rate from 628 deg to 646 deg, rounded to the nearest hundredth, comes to 7.96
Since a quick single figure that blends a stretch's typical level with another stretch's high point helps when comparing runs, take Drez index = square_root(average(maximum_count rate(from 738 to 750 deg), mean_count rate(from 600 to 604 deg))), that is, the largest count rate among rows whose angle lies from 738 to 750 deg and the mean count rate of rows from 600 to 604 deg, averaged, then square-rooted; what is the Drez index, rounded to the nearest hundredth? 2.82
